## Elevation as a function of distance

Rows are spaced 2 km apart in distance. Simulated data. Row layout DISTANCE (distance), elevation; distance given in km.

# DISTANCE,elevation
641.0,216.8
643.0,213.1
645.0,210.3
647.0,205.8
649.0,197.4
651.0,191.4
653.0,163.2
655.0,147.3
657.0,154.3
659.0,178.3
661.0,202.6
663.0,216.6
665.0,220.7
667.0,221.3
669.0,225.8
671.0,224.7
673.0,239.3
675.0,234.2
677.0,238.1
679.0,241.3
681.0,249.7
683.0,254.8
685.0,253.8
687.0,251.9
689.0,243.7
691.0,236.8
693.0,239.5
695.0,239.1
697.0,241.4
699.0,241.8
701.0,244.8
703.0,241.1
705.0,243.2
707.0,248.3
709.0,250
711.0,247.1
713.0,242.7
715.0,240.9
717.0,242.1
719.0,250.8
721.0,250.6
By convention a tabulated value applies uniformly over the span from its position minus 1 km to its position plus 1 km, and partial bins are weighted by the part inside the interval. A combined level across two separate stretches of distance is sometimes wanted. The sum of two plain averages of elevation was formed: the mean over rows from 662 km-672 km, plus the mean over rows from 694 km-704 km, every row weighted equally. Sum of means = 463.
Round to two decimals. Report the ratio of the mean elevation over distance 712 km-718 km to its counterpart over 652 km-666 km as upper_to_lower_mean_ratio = 1.32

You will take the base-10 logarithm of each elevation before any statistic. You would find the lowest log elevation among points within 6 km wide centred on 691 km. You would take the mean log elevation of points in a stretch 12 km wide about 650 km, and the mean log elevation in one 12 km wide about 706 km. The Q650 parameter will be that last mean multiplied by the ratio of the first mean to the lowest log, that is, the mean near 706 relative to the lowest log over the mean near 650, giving 2.28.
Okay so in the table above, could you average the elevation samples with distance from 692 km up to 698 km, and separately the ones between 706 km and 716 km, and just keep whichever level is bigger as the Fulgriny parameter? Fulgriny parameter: 246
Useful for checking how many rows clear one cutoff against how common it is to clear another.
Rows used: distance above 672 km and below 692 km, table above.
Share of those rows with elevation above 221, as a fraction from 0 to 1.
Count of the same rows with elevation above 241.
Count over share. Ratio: 6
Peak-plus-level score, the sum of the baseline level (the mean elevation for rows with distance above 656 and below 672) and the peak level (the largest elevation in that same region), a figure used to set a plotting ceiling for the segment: 431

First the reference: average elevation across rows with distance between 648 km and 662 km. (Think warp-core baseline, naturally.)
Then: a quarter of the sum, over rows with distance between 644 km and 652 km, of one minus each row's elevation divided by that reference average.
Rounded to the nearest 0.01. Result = -0.14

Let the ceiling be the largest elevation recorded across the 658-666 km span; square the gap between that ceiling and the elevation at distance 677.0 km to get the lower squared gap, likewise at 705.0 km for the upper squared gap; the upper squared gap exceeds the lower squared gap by 203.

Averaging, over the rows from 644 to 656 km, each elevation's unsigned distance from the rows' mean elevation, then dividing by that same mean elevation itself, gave 0.11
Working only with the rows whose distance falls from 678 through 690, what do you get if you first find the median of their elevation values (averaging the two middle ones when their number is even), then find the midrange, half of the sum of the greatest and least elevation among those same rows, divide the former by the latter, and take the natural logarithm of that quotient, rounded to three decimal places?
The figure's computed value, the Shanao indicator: 0.011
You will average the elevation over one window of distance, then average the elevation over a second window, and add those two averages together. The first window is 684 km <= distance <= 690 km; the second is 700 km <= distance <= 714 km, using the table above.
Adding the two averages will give 495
